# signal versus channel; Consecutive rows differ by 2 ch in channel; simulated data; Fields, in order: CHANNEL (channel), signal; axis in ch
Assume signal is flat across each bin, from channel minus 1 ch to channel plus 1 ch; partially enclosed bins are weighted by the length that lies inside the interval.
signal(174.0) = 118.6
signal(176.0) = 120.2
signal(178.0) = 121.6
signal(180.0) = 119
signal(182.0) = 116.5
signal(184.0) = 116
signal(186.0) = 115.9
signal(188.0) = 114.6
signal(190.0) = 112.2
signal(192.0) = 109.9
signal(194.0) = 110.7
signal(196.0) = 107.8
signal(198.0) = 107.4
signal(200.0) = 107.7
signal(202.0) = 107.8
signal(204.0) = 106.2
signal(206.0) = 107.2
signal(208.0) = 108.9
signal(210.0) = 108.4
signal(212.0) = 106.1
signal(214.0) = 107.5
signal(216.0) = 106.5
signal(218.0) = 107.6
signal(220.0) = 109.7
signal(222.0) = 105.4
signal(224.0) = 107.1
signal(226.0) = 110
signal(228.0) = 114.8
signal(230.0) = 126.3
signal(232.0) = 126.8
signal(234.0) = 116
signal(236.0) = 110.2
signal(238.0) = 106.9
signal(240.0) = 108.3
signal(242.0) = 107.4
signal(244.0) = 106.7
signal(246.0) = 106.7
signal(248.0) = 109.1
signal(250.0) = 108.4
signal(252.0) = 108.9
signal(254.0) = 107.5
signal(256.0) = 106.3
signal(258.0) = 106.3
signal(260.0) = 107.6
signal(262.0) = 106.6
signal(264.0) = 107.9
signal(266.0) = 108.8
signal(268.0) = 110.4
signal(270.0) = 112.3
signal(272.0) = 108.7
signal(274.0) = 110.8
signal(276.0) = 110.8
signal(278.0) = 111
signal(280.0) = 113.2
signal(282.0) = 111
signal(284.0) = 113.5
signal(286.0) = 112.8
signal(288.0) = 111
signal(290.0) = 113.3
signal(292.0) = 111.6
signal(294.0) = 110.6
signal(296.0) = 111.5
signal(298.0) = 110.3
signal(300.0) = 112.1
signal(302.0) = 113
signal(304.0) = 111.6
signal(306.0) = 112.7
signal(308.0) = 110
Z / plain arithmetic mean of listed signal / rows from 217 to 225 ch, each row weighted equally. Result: 107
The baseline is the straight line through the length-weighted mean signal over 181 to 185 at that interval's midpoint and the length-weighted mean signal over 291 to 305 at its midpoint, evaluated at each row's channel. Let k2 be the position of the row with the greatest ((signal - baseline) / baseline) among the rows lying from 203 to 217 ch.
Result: 208.0 ch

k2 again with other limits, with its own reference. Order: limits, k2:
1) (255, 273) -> 270.0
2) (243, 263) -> 248.0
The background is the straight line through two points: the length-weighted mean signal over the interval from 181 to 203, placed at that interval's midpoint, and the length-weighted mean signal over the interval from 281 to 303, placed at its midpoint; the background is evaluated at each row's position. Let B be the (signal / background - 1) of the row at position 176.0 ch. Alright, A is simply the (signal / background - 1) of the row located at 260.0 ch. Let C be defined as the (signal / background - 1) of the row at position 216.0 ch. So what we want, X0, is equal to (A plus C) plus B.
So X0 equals 0.00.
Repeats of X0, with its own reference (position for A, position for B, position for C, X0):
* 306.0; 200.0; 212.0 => -0.08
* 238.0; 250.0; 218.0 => -0.11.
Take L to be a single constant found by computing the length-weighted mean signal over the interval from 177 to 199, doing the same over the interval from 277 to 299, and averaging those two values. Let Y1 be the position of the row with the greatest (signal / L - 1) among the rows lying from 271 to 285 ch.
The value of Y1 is 284.0 ch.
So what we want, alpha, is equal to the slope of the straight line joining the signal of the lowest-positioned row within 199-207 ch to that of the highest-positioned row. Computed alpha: -0.08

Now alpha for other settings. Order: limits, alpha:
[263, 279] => 0.22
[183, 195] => -0.53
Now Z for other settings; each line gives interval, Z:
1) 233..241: 110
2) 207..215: 108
